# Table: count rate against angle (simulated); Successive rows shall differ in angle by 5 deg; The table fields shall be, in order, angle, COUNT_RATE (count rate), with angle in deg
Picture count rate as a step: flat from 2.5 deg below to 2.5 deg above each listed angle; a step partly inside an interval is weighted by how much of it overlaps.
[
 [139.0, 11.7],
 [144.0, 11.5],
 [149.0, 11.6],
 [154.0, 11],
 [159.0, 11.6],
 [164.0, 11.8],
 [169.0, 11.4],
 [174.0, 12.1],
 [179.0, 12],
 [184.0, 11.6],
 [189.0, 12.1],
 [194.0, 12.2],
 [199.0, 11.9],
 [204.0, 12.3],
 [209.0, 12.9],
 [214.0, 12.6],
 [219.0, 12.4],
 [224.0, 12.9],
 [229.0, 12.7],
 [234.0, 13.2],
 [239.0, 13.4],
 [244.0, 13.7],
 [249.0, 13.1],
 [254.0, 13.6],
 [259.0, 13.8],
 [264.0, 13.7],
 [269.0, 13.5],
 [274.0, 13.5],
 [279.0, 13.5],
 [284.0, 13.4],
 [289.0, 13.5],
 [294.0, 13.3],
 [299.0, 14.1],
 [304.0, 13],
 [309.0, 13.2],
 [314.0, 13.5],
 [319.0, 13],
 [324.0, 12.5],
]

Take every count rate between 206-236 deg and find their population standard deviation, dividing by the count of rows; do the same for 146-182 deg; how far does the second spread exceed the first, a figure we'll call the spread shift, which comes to 0.09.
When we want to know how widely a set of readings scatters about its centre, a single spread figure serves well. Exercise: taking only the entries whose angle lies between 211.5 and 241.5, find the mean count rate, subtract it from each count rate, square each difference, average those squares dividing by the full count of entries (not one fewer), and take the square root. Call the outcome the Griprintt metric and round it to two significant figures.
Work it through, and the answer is 0.34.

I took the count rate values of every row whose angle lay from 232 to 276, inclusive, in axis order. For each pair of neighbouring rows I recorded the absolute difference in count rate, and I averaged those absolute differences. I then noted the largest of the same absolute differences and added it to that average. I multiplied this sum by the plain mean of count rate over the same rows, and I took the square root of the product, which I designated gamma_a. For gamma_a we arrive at 3.41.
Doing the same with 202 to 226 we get 3.55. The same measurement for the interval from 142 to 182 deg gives 3.55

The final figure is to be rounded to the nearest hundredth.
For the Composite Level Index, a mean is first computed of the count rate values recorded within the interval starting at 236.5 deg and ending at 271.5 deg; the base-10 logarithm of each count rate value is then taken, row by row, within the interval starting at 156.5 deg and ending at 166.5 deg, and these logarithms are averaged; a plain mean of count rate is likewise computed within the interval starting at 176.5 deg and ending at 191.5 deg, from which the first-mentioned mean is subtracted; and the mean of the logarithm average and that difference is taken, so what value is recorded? -0.29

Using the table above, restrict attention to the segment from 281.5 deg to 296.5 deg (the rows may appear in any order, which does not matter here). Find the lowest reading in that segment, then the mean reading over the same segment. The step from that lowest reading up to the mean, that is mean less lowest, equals 0.10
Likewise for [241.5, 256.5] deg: 0.37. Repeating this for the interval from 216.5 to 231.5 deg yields 0.27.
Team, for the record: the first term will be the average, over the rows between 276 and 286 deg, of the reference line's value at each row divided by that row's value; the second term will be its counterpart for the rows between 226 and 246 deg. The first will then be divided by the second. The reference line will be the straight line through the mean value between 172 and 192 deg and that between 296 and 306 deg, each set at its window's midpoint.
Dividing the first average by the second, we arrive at 1.03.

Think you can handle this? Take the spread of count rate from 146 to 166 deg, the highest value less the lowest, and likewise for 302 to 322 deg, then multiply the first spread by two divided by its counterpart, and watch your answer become 3.2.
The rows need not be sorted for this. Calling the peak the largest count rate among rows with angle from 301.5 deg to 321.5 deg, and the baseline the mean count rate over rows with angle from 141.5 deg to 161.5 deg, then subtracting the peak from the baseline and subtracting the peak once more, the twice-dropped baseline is -15.6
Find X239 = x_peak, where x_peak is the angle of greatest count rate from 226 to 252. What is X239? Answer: 244.0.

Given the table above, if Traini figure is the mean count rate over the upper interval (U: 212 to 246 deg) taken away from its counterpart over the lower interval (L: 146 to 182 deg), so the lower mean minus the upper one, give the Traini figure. -1.3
